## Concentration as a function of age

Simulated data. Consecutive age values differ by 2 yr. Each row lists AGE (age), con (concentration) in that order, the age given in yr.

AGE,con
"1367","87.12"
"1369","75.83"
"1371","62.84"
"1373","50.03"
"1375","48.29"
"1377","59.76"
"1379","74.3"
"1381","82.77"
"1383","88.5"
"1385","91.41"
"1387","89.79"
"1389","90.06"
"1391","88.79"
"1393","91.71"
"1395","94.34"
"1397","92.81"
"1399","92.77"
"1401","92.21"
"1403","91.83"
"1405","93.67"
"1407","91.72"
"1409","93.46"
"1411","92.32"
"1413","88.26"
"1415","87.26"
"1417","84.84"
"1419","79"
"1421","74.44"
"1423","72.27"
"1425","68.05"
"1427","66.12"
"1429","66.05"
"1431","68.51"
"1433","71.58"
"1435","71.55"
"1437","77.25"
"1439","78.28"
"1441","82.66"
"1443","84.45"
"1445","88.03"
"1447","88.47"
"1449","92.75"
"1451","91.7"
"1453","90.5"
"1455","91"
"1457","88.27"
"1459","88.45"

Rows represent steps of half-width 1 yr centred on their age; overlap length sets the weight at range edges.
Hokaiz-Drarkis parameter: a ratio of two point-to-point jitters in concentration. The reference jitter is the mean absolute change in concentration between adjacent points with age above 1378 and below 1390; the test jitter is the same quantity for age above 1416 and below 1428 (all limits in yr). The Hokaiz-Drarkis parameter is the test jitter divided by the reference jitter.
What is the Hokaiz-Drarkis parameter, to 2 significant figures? 0.99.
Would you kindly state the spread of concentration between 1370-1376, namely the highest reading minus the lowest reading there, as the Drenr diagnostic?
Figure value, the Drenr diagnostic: 15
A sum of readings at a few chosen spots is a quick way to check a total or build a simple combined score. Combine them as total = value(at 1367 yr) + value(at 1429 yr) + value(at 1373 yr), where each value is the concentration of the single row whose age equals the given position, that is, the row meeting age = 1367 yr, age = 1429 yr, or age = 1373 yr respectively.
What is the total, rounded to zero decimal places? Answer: 203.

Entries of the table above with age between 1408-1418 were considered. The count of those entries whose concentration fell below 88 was 2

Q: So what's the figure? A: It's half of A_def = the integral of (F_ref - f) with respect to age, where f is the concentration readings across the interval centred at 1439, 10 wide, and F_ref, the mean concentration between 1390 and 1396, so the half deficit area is 64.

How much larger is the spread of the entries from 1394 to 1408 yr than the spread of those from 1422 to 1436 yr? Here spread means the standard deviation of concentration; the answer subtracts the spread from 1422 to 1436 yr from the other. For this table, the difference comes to -2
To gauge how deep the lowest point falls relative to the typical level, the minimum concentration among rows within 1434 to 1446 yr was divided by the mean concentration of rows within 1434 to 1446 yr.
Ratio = 0.89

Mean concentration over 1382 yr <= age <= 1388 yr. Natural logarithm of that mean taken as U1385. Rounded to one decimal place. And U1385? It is 4.5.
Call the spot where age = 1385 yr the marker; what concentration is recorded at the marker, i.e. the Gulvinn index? 91.41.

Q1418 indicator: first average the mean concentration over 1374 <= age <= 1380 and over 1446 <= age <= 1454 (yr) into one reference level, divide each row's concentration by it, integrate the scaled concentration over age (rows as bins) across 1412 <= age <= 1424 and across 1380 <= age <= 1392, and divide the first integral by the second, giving 0.91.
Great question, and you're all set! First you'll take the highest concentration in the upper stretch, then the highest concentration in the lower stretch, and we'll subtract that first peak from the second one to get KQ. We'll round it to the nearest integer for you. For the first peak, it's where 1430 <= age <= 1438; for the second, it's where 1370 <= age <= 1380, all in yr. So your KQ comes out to -3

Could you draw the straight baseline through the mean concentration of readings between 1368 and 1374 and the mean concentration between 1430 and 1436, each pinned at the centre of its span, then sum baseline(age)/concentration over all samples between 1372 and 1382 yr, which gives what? 5.3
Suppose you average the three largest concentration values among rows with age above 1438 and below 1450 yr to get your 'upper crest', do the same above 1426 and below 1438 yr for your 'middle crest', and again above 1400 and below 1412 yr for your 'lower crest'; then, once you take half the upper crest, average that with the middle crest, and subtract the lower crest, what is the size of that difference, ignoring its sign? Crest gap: 34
